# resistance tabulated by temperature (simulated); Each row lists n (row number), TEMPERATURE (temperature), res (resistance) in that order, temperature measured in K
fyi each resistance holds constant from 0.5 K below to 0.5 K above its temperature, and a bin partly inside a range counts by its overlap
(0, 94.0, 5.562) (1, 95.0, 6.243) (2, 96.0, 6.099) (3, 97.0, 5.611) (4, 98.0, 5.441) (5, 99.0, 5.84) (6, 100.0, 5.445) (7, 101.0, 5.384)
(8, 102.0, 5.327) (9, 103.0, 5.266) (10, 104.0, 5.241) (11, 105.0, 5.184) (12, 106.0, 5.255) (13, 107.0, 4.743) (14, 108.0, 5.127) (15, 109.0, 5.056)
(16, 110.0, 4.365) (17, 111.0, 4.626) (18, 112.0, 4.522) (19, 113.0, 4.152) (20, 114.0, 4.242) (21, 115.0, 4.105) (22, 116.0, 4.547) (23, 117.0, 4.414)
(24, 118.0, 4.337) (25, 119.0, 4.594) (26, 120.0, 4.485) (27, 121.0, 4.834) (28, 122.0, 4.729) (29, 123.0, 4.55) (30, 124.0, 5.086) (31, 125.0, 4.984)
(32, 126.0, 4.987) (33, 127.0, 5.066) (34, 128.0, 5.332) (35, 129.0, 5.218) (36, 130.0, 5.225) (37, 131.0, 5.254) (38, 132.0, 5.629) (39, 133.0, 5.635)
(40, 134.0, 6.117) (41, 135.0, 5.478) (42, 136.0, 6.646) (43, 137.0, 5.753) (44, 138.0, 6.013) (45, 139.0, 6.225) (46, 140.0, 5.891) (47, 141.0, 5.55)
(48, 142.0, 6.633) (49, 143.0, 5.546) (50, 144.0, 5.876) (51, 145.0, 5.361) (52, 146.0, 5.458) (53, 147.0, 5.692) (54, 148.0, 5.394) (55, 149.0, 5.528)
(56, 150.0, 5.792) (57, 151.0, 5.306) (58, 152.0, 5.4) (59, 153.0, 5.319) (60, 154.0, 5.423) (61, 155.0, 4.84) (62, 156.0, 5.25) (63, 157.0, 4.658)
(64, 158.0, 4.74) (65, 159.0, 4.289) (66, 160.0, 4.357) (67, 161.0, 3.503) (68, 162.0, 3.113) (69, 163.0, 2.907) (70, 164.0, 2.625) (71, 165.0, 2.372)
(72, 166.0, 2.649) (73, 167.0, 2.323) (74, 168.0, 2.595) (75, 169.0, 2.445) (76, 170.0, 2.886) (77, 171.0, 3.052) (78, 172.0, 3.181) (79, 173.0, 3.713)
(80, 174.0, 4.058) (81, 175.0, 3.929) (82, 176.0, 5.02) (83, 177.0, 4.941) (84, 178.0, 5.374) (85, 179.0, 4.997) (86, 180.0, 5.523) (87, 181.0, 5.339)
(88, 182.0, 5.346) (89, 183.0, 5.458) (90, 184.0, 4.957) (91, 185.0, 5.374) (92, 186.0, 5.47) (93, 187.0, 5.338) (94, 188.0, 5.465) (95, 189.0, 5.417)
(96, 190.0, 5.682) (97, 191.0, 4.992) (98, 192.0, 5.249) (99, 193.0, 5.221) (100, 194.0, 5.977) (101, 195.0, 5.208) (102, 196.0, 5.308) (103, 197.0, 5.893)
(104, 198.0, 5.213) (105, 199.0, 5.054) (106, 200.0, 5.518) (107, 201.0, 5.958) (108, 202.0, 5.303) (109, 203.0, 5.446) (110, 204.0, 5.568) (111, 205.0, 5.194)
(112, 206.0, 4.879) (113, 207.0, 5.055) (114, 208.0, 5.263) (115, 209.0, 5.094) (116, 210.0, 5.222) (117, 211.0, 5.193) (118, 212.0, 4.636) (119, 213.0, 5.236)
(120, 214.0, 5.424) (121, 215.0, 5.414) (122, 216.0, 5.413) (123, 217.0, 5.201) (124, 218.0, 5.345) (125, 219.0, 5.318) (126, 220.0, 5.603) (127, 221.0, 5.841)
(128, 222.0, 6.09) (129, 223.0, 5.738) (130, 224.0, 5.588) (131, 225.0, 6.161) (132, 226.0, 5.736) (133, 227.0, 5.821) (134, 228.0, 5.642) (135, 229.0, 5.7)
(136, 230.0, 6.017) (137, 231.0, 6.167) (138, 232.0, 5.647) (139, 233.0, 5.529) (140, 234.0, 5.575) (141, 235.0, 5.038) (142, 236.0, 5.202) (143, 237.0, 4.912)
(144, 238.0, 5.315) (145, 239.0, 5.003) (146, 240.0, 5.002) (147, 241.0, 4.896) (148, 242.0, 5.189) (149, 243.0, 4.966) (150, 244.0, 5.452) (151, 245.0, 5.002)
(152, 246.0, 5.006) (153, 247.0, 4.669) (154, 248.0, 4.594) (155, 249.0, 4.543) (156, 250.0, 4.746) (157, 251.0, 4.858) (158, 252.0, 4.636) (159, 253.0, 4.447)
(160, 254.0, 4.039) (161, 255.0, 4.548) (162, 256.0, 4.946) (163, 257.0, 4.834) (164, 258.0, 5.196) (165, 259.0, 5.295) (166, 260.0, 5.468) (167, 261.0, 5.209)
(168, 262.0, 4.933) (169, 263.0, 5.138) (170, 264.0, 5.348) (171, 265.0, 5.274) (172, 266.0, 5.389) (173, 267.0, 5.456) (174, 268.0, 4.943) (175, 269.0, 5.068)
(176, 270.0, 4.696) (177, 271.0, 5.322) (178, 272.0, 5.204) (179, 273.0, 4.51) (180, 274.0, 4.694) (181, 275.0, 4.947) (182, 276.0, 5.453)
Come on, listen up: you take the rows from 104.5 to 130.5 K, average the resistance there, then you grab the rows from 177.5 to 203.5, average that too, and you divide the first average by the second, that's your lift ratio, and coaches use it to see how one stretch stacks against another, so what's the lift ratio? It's 0.88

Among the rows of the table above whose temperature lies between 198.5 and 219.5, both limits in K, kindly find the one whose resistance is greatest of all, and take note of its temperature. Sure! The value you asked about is 201.0 K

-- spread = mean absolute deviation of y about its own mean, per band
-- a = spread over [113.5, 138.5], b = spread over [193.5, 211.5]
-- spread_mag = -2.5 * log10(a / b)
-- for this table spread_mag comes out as -0.76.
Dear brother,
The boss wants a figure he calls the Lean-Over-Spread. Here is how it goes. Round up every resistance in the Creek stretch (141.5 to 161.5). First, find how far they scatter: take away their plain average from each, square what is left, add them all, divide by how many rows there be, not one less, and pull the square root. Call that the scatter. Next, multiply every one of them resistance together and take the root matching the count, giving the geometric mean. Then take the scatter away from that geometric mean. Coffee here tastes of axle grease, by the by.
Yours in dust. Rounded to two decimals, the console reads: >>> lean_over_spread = 4.52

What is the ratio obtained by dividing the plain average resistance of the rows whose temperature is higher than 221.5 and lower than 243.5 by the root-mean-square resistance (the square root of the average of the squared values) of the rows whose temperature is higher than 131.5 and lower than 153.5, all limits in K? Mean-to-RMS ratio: 0.96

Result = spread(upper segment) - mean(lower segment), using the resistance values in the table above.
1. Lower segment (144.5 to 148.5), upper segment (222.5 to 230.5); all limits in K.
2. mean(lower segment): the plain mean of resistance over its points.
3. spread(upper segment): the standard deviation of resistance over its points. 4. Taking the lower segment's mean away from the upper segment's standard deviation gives -5.3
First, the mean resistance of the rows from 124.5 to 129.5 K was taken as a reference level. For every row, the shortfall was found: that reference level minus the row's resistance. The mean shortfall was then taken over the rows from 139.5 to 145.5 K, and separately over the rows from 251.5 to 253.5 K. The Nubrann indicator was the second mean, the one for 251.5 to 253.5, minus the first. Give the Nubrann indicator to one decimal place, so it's 1.3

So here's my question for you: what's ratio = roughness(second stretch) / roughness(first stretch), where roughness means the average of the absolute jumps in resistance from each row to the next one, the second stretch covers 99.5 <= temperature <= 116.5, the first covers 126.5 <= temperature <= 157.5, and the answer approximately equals 0.55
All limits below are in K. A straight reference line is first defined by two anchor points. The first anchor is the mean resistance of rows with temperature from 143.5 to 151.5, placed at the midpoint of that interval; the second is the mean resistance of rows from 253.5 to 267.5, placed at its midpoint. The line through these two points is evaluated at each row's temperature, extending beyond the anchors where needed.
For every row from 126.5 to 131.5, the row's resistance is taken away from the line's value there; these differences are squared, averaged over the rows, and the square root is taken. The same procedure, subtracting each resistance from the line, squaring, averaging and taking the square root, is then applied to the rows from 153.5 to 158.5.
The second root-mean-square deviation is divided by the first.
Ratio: 1.5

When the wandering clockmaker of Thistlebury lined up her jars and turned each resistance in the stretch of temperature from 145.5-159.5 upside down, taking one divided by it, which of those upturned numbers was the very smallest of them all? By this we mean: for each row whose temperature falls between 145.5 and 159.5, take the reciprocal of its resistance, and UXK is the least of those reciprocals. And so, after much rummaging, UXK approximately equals 0.173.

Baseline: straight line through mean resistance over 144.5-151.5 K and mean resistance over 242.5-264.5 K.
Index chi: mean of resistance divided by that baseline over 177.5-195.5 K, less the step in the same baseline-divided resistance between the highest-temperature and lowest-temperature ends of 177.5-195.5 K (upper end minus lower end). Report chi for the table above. 1.03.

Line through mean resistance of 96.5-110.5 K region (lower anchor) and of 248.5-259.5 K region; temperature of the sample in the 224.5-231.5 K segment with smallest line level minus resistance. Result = 231.0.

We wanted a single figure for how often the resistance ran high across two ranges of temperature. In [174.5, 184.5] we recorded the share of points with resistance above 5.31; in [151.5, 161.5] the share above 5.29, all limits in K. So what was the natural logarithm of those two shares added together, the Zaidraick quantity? -0.2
